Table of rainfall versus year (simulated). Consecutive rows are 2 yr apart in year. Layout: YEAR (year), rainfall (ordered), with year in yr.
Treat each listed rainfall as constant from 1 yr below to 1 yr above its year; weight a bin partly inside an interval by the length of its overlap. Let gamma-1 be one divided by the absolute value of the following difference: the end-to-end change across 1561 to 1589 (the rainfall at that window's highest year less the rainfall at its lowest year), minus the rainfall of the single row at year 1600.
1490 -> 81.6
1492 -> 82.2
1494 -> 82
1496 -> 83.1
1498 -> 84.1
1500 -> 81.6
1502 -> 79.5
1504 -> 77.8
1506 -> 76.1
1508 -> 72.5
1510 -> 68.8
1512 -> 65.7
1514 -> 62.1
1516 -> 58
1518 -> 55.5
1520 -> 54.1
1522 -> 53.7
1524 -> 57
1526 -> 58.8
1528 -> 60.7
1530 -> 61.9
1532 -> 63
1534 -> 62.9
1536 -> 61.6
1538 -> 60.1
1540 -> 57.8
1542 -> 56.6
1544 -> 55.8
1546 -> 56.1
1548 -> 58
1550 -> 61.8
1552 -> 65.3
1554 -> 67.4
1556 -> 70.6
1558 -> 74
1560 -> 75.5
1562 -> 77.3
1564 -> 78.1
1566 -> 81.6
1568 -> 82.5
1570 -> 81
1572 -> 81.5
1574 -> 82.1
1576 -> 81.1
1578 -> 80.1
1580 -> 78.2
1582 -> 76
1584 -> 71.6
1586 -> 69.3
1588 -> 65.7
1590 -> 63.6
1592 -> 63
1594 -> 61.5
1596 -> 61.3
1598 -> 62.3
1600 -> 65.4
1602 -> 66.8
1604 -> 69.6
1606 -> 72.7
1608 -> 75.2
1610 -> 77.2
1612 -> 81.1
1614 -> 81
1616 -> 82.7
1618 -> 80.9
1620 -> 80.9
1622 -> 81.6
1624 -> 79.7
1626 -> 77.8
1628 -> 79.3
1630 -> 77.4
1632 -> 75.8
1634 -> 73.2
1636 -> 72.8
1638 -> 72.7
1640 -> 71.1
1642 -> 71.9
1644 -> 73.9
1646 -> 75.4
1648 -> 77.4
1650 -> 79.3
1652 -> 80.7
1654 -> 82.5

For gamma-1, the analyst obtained 0.013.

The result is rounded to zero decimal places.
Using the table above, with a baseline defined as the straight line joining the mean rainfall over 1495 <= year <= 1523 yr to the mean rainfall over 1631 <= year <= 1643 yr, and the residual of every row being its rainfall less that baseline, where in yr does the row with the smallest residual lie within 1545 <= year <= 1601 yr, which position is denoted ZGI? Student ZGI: 1546 yr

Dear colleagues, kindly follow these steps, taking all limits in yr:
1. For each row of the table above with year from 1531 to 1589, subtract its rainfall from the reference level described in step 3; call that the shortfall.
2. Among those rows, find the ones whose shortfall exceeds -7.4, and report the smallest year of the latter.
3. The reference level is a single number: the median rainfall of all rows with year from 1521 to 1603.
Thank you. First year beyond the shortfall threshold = 1532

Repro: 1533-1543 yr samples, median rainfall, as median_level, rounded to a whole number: 60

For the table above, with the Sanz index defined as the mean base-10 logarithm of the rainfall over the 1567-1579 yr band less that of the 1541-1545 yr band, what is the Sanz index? 0.16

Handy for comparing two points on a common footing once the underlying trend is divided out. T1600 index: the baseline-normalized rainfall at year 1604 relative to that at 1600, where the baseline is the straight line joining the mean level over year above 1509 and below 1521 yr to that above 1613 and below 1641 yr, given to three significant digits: 1.06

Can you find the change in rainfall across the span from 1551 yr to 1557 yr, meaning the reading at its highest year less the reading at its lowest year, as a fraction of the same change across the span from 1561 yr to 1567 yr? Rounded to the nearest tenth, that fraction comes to 1.2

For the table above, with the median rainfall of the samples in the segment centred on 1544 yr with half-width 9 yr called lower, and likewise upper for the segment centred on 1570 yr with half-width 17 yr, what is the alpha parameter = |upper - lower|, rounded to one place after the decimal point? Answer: 20.1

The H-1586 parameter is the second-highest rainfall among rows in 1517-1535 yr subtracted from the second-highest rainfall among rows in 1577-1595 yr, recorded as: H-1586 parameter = 15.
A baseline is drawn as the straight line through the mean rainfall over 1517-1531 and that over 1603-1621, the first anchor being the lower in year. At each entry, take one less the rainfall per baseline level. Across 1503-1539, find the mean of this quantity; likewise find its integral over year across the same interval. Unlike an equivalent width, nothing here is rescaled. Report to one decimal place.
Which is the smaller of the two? -4.1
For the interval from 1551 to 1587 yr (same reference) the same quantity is -4.5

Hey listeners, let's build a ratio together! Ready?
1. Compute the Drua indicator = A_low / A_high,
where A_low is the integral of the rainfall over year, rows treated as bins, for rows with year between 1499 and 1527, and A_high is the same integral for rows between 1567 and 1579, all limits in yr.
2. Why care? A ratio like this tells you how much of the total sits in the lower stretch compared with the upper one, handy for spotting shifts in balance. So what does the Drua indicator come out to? 1.9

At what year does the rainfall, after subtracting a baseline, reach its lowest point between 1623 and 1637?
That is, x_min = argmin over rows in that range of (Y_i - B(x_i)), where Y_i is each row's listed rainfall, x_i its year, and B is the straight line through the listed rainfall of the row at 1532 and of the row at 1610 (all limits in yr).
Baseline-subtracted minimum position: 1636 yr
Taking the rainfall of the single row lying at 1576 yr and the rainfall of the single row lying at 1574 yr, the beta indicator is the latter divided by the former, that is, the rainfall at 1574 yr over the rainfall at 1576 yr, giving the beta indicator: 1.0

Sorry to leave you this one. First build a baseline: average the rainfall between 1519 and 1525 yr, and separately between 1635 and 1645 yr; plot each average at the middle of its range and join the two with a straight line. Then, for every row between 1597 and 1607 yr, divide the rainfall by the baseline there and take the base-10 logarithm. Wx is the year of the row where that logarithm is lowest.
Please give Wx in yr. 1598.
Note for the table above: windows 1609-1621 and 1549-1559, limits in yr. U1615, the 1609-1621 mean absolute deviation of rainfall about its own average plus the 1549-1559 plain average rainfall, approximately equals 69.0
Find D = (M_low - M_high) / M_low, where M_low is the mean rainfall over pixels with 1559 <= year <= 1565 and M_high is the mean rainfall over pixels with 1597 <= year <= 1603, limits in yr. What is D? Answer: 0.16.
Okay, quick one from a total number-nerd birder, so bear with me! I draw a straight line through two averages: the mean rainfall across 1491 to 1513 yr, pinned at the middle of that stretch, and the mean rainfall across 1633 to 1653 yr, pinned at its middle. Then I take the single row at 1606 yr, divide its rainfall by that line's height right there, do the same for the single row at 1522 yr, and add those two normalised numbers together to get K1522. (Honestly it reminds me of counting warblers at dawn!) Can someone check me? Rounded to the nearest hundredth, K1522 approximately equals 1.66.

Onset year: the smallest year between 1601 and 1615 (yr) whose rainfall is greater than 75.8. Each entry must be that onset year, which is 1610 yr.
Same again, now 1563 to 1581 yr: 1564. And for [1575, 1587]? 1576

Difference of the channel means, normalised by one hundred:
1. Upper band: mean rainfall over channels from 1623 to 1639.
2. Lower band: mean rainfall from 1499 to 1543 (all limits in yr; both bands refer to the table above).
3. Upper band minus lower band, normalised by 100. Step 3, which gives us 0.12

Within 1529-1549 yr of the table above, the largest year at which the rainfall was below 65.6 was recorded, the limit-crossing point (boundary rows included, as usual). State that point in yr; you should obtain 1548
